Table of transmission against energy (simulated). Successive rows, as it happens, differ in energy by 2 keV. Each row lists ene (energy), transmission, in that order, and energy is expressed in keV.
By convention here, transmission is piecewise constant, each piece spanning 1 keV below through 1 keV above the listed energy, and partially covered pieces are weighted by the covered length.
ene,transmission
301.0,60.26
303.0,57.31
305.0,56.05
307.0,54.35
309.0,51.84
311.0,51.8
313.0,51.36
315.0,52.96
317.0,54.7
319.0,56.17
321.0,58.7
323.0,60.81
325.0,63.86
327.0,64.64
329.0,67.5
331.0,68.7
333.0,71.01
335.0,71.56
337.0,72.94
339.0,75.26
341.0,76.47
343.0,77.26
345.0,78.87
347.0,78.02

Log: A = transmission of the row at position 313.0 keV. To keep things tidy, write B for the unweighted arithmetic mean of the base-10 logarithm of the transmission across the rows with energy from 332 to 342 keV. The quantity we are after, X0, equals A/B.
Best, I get 28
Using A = 51.36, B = 1.87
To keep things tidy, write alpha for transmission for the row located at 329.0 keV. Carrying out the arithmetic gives 67.5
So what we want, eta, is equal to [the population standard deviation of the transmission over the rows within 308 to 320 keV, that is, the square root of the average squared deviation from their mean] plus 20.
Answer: 21.75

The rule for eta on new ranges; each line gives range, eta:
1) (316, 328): 23.68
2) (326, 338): 22.79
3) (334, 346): 22.50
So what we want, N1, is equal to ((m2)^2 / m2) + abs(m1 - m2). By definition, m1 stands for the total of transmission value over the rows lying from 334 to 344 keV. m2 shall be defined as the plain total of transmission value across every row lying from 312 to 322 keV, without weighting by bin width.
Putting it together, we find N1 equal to 373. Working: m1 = 373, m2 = 274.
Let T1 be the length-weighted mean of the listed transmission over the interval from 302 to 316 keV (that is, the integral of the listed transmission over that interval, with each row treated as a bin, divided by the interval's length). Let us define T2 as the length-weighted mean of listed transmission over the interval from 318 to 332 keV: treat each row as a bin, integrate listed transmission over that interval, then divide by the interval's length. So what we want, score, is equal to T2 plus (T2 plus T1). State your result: 179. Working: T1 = 54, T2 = 63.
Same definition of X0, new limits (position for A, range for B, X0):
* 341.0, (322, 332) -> 42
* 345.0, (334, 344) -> 42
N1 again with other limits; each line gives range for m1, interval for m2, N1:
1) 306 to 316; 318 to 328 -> 346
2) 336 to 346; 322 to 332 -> 381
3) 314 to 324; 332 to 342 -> 451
